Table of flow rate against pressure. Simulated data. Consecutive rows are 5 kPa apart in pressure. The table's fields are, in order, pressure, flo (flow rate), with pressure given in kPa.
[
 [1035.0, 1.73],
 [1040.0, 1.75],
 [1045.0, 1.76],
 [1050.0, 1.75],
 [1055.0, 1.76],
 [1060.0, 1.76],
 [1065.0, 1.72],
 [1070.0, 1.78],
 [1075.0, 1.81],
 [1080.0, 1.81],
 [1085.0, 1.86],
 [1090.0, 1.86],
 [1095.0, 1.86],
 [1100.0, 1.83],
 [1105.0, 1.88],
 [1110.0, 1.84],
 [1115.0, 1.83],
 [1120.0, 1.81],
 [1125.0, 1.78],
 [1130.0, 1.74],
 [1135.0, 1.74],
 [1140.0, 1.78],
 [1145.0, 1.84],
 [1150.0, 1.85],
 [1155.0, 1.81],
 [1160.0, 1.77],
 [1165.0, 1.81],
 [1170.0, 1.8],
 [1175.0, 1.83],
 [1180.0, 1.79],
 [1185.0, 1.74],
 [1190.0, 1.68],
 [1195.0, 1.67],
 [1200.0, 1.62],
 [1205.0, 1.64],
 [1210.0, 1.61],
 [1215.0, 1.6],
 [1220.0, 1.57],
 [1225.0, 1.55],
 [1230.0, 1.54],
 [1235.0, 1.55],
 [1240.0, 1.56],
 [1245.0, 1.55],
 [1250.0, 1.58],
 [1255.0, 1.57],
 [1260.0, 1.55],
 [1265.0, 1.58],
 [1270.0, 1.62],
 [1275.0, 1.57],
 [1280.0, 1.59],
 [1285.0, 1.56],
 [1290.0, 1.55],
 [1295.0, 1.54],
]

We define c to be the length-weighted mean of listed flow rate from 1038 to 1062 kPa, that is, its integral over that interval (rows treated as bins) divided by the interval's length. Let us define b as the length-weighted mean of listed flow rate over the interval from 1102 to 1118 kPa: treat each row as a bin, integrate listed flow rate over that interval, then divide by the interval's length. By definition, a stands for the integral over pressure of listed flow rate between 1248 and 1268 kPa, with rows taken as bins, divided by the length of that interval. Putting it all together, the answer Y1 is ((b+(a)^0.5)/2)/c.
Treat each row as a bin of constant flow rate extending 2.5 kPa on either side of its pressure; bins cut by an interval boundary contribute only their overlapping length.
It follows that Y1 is 0.88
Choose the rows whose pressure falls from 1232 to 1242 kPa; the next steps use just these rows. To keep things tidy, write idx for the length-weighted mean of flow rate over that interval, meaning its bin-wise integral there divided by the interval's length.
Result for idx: 1.55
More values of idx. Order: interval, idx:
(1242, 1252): 1.56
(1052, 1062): 1.76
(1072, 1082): 1.81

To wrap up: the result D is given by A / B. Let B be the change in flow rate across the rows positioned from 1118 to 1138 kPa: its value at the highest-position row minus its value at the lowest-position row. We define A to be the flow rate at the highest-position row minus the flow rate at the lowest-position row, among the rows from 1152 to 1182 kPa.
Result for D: 0.3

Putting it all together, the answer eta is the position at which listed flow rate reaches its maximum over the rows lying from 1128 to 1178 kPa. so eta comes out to 1150.0 kPa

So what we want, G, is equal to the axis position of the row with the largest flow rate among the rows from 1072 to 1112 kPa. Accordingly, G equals 1105.0 kPa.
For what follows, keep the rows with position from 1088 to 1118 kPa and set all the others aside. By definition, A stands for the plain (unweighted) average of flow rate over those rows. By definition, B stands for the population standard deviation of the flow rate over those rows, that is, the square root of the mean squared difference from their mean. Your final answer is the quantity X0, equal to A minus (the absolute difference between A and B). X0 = 0.018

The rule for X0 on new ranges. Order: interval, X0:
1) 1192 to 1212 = 0.023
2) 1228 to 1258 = 0.013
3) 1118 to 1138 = 0.029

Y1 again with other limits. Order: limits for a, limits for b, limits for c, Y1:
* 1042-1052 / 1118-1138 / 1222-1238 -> 1.00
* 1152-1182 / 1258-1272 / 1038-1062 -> 0.83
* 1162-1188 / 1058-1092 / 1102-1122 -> 0.85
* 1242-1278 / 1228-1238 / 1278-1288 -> 0.89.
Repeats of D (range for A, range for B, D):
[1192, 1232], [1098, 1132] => 1.4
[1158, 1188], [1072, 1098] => -0.6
